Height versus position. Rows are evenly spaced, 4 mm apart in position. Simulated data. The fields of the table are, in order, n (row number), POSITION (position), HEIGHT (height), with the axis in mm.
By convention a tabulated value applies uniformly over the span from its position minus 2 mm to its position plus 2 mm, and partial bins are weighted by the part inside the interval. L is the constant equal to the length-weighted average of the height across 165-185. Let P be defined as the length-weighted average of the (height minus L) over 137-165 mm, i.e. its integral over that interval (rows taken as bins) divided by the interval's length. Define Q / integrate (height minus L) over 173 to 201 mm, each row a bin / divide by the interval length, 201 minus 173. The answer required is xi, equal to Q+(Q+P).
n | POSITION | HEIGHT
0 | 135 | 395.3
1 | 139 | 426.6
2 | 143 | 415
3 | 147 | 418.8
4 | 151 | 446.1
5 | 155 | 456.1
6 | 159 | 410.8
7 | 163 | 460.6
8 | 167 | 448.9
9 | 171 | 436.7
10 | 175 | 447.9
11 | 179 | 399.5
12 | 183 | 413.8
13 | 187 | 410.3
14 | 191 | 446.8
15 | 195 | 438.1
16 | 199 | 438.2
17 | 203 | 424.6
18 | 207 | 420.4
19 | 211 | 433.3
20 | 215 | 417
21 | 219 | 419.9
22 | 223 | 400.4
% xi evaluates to 1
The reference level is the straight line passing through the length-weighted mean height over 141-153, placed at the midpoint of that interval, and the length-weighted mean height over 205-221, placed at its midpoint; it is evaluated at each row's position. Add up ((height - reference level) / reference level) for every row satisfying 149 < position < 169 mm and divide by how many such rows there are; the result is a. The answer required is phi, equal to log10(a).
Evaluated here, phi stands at -1.36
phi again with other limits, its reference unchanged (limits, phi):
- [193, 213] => -1.74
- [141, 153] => -4.85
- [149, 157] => -1.23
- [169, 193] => -2.53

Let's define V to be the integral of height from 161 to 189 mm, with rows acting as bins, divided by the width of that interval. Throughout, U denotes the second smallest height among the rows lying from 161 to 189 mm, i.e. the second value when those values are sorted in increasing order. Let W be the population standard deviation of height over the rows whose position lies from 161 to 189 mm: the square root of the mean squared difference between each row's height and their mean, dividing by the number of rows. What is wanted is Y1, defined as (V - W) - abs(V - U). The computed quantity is 389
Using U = 410.3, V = 431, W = 21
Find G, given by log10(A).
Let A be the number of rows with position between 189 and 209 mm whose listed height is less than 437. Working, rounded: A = 2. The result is 0.3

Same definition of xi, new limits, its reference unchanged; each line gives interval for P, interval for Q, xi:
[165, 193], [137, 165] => 8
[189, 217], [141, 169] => 16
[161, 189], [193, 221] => -2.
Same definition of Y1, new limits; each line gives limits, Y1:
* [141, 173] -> 397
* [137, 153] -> 407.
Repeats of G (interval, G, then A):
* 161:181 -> 0.3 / 2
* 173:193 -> 0.5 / 3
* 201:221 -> 0.7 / 5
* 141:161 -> 0.5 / 3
